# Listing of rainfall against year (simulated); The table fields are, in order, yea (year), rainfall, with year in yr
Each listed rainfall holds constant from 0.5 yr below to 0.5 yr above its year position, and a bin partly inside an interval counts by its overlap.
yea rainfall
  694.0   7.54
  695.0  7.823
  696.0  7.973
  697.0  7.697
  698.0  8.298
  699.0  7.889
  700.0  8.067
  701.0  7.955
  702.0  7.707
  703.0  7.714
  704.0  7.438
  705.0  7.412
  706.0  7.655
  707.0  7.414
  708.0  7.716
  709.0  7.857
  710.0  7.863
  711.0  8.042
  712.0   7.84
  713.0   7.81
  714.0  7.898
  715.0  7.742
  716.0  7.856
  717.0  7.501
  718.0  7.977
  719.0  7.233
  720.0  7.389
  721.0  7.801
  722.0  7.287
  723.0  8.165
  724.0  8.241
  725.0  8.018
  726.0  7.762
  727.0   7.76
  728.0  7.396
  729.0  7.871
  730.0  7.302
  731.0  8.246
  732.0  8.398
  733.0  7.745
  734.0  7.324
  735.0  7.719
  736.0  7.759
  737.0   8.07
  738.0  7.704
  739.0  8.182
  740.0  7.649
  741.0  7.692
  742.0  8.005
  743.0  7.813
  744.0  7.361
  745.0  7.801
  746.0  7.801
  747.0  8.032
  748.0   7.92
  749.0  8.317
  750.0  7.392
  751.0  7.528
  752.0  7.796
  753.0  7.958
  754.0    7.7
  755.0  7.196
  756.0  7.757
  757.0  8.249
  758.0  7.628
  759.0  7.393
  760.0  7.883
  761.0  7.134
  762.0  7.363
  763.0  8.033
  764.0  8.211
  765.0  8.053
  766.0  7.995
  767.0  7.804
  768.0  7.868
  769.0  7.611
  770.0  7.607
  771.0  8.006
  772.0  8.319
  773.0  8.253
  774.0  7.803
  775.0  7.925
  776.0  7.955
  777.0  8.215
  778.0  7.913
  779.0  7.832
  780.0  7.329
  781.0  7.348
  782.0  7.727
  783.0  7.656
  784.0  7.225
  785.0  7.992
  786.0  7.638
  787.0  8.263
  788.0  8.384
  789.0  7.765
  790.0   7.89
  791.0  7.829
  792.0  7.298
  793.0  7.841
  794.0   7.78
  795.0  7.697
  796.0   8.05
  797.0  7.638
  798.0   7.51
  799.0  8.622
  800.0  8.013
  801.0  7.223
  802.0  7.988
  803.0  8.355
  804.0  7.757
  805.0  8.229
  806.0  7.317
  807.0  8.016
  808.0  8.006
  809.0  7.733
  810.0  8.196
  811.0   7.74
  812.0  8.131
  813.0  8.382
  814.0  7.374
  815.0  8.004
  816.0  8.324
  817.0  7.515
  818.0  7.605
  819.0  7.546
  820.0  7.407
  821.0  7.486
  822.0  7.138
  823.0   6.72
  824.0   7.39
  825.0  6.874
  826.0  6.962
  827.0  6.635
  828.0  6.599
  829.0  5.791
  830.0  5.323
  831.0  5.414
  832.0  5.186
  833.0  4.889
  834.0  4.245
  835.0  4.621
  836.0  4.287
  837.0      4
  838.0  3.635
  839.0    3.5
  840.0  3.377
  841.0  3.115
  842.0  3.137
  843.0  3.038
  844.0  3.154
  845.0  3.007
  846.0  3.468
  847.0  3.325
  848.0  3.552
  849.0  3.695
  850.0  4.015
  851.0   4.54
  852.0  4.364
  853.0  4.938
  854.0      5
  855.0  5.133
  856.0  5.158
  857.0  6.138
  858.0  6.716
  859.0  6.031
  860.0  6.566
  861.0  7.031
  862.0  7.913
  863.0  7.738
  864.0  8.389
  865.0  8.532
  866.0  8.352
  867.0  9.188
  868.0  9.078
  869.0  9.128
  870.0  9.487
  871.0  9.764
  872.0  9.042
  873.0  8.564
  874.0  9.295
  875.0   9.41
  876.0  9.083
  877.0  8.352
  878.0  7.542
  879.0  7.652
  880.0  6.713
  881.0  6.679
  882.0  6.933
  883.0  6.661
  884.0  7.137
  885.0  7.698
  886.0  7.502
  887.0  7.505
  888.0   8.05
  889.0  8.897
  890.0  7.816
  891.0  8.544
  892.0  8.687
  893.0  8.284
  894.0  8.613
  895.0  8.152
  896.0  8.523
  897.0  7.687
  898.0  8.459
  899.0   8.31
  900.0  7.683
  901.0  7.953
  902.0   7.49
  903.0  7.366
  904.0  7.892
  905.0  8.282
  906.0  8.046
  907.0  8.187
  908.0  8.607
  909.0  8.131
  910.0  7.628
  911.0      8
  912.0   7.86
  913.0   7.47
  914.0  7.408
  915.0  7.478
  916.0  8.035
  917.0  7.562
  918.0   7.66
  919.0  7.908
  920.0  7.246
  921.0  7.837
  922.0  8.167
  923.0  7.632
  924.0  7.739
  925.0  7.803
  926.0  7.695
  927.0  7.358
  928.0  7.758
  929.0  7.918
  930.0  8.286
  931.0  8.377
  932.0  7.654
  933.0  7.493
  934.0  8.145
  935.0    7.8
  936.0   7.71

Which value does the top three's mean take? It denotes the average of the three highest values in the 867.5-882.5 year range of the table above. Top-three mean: 9.6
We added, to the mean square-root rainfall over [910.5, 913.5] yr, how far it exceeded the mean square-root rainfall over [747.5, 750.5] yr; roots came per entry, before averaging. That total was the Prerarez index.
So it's 2.77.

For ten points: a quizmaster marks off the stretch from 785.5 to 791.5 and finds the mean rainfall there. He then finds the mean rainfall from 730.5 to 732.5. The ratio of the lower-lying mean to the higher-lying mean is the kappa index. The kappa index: 1.05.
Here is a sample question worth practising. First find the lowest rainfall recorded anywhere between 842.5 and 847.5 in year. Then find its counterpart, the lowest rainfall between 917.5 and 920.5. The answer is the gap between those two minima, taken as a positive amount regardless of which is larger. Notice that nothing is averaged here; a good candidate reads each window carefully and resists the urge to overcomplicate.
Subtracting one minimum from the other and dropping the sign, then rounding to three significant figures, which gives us 4.24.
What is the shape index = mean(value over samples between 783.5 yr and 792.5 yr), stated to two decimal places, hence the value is 7.81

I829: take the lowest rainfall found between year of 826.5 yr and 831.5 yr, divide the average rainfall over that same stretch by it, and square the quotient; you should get 1.25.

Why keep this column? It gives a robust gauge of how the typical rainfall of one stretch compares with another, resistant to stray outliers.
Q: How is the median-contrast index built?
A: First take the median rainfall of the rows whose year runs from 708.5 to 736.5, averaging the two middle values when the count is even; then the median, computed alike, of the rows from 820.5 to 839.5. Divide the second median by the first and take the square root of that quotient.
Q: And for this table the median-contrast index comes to 0.83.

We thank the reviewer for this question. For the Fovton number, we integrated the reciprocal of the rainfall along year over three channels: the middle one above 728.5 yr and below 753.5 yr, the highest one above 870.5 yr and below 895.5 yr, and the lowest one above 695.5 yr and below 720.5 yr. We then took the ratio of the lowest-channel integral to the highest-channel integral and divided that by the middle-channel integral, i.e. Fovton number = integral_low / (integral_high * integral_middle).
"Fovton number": 0.32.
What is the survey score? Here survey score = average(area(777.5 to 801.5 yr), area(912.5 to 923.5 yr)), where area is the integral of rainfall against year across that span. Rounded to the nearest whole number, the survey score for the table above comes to 135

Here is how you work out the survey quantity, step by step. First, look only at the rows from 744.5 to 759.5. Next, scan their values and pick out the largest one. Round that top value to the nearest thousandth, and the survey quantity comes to 8.317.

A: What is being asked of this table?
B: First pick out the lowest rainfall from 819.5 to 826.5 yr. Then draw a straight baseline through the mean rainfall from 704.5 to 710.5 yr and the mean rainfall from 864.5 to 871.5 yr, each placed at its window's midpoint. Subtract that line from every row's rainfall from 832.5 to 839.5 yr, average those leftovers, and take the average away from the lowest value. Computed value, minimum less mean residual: 11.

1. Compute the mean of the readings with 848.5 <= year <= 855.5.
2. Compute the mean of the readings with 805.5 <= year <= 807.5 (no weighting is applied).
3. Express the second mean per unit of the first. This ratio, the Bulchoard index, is 1.69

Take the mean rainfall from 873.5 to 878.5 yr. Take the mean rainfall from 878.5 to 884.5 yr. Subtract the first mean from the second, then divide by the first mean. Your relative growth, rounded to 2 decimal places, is -0.20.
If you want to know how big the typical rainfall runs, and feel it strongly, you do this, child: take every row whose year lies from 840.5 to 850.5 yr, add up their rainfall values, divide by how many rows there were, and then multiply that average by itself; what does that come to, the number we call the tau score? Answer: 11.2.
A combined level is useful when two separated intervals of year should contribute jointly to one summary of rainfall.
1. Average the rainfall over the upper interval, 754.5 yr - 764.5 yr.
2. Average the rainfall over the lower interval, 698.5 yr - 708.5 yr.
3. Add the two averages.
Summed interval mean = 15.4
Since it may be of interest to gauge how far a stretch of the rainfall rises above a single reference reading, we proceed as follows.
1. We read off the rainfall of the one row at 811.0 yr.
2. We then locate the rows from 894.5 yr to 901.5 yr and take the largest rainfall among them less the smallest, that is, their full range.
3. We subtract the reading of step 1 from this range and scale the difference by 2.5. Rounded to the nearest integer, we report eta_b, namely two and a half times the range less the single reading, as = -17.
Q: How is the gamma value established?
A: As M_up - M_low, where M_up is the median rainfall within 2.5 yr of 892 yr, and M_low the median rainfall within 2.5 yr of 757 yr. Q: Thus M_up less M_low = 0.92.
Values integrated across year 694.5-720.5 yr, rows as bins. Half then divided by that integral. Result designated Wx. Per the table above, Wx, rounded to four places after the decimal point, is 0.0025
